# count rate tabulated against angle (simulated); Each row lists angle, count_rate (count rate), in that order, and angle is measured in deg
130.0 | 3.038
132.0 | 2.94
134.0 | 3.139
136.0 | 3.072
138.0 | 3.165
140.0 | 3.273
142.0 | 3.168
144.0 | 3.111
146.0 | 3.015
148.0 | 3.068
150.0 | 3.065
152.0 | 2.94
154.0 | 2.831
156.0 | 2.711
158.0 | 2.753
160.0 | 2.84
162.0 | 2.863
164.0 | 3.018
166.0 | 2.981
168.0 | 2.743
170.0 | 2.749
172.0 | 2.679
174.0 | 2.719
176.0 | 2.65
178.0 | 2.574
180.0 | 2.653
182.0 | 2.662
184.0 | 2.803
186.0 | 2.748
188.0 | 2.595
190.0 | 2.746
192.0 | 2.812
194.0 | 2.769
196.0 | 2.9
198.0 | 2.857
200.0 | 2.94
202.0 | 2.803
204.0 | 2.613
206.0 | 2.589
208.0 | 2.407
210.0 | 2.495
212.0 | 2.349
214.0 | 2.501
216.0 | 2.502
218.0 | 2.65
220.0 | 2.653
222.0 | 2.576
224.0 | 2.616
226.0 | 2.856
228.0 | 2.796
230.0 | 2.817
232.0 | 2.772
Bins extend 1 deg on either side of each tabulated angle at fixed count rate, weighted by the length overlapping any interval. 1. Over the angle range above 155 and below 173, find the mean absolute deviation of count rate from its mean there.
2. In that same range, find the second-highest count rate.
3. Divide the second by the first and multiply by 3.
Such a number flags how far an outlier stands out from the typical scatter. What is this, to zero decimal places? 91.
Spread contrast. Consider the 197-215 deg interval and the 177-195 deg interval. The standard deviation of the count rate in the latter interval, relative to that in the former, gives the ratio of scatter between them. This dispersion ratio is 0.43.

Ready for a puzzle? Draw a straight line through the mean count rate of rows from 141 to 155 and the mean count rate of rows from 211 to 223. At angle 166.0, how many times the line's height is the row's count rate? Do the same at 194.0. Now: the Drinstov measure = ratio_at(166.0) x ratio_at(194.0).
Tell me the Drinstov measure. 1.05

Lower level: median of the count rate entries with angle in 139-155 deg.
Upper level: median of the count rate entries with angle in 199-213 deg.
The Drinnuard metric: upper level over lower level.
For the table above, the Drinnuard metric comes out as 0.844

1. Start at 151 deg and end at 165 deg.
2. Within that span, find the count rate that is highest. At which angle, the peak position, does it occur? 164.0 deg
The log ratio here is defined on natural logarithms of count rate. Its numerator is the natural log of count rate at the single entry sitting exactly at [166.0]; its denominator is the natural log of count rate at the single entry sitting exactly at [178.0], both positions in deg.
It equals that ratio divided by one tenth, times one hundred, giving 1155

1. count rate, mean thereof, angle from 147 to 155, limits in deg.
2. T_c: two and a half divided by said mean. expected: 0.84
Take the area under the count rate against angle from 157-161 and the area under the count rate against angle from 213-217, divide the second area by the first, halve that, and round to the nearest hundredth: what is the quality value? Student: 0.45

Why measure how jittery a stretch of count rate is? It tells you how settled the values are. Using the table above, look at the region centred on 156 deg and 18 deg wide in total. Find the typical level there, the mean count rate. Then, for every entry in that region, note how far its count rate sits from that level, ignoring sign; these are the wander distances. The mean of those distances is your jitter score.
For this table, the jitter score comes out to 0.110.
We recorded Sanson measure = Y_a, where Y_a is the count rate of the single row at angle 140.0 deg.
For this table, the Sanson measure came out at 3.273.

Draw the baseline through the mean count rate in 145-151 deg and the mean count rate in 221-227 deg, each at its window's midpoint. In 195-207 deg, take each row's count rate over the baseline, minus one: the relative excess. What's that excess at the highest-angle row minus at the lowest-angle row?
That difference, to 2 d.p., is -0.09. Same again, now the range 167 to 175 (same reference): 0.00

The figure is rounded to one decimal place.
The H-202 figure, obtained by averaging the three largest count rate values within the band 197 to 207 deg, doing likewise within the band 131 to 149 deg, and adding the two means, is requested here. 6.1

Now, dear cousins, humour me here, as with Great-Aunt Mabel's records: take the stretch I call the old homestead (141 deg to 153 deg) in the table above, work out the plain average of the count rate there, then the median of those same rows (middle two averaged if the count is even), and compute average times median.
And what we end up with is 9.4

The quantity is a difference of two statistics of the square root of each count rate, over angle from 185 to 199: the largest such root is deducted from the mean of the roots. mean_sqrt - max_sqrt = -0.037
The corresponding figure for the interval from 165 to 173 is -0.057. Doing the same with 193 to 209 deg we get -0.062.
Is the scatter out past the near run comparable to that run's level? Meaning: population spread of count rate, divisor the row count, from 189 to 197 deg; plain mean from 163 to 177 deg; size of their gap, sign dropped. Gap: 2.73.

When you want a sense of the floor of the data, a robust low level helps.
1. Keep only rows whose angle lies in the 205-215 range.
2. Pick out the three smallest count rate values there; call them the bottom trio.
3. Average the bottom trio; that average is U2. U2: 2.42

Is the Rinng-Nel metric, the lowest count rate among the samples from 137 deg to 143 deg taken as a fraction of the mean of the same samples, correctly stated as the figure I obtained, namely 0.988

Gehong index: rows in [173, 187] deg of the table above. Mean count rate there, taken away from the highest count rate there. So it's 0.12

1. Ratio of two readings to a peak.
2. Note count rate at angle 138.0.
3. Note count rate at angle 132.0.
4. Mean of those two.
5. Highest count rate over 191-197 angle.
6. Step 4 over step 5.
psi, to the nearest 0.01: 1.05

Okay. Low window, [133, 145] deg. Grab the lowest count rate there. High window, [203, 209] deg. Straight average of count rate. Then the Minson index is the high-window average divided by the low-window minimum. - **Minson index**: 0.83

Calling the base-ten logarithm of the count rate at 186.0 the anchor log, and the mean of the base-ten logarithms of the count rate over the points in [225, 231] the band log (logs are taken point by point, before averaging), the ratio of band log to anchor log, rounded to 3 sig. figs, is 1.03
